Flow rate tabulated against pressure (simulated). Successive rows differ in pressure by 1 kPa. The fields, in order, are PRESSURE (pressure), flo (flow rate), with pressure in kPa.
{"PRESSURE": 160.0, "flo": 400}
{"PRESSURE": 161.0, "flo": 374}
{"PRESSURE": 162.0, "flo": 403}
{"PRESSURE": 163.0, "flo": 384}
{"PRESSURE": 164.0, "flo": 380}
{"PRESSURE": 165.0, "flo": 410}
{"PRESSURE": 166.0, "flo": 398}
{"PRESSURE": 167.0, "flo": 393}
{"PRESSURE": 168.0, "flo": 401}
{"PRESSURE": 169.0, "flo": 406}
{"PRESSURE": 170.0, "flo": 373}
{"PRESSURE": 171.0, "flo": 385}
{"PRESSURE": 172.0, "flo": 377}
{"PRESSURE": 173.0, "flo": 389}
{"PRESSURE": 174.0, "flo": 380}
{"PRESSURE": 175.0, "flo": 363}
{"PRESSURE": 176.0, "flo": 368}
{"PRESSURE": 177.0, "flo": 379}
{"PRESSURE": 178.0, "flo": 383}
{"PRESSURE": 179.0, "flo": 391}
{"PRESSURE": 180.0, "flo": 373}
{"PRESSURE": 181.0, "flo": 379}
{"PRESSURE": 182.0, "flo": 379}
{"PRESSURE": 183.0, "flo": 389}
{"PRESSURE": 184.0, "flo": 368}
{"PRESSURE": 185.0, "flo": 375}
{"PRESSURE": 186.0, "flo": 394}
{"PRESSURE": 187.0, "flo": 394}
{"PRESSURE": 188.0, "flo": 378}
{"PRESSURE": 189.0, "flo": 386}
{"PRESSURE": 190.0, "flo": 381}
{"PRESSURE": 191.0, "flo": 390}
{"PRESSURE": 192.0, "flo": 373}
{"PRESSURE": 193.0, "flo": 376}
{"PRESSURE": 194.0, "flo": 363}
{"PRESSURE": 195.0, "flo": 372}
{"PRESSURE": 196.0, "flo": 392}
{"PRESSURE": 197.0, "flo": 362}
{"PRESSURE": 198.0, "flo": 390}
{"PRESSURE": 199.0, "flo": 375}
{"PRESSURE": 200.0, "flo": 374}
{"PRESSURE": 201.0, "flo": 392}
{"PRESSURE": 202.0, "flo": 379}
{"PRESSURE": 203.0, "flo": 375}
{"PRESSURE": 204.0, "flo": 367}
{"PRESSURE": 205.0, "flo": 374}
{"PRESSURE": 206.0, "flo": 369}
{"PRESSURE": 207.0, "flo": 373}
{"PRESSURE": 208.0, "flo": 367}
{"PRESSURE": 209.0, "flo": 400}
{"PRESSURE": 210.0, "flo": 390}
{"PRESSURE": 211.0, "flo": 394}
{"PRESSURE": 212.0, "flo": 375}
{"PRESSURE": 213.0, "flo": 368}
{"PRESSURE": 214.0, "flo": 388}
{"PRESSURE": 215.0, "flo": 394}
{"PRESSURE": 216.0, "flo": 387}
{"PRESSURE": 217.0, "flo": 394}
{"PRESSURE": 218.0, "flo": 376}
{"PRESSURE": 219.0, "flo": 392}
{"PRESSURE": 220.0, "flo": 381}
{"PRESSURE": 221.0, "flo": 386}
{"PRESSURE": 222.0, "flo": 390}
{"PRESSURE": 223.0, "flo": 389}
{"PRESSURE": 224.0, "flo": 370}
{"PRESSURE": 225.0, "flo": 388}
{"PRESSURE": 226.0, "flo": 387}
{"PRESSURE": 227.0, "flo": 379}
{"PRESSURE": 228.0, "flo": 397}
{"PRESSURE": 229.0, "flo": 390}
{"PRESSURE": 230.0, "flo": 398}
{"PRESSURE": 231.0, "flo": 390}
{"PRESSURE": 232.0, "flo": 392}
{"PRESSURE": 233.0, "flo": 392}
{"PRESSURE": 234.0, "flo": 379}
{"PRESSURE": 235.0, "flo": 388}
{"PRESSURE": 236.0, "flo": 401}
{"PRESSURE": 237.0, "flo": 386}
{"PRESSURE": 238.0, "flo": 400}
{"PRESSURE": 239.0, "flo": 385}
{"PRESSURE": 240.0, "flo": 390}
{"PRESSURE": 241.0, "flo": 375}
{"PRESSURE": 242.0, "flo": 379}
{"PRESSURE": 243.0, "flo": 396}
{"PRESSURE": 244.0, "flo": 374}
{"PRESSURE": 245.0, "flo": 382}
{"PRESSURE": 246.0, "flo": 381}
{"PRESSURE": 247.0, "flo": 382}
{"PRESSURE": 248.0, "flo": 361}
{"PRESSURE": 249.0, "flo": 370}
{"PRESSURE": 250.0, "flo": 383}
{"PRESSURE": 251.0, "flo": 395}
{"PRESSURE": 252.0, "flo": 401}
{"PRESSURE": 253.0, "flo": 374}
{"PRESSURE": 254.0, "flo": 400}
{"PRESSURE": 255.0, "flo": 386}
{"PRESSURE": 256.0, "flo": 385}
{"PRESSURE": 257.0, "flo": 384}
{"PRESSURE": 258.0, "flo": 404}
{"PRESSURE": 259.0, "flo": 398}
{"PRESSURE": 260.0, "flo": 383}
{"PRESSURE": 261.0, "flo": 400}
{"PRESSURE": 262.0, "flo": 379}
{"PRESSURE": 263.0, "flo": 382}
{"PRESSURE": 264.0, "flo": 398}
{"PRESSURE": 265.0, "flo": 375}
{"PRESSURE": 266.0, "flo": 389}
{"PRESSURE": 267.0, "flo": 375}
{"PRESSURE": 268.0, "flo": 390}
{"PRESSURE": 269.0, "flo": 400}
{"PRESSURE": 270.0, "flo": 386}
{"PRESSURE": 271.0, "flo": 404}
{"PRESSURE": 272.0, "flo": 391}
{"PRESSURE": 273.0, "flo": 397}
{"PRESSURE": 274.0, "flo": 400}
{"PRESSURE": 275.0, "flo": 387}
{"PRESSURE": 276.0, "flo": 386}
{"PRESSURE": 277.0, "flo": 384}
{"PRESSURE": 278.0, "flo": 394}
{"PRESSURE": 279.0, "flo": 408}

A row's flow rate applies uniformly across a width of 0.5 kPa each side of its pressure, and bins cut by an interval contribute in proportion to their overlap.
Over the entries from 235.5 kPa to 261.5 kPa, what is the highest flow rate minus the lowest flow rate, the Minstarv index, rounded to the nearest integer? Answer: 43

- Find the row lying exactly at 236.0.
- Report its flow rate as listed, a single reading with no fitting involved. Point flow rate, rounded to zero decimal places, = 401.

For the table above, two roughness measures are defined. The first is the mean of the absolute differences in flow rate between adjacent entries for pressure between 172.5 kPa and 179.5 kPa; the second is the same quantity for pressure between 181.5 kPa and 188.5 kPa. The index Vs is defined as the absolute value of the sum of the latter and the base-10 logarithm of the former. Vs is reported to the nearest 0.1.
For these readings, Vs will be 13.1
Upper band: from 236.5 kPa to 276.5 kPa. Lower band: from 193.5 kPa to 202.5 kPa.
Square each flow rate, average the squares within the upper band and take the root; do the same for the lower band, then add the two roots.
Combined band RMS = 765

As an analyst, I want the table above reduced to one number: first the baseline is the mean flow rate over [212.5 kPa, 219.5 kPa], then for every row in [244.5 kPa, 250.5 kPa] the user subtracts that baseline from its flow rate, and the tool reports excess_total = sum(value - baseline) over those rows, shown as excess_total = -54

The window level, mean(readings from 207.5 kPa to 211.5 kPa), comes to 388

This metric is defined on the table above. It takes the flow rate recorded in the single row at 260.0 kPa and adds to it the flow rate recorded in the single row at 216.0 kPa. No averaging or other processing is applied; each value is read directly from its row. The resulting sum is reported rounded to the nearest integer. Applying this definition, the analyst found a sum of 770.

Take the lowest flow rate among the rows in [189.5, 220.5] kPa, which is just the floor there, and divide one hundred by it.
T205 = 0.276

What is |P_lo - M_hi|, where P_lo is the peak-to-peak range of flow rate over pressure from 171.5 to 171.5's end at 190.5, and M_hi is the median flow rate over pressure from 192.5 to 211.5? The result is 344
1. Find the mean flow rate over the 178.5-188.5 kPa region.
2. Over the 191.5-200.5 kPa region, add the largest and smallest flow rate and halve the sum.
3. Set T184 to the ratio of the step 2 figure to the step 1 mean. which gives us 0.99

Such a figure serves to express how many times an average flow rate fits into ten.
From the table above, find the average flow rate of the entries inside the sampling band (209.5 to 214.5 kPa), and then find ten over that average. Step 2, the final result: 0.0261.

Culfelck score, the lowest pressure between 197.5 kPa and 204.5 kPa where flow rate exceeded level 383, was 198.0 kPa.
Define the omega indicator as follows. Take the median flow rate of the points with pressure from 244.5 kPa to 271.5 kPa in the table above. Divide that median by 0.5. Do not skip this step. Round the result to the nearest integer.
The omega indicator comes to 770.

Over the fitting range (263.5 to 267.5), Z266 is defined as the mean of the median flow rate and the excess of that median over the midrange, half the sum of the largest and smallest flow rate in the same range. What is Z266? 189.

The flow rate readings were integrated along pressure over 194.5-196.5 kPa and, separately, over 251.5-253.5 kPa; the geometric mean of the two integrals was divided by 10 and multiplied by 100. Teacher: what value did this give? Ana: 7695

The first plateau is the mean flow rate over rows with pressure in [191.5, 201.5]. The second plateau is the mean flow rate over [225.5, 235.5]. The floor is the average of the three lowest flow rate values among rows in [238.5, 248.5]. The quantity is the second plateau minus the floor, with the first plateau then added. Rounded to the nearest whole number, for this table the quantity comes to 396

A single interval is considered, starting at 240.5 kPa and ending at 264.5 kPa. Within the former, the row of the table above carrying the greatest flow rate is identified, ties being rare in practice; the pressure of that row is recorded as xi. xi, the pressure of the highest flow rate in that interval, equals 258.0 kPa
